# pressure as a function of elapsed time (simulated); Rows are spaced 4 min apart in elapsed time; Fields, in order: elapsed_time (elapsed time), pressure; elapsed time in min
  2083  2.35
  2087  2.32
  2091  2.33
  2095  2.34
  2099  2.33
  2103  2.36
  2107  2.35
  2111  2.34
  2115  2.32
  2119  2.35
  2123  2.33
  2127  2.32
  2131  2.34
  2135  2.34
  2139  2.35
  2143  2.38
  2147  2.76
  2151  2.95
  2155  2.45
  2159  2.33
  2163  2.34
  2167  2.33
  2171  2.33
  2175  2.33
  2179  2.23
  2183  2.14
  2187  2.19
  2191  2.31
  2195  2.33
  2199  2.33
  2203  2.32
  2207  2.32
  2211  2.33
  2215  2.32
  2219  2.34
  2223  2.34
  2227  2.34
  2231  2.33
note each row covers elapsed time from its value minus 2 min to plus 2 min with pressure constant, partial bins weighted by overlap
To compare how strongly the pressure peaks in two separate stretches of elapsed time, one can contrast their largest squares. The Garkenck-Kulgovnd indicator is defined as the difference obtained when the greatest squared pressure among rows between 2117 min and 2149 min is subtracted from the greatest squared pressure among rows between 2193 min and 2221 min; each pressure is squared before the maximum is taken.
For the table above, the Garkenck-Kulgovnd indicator -2.1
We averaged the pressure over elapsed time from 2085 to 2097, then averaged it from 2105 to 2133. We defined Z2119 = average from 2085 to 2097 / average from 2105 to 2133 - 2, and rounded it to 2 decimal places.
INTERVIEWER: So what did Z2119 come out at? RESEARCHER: -1.00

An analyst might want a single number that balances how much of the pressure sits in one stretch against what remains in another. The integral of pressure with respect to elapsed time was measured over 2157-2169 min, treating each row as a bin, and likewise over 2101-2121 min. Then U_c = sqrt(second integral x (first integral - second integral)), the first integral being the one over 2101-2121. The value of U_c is 23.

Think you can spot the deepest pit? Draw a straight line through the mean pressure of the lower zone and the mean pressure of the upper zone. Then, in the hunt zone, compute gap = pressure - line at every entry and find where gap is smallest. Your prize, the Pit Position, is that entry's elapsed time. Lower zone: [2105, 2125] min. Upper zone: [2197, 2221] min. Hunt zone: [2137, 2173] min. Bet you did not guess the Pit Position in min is 2159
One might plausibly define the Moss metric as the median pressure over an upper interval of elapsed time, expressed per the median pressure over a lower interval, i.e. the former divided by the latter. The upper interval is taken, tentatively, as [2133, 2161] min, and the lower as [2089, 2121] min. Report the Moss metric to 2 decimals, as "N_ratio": 1.02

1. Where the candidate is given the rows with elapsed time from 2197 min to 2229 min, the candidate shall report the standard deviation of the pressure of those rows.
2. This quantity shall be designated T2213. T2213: 0.01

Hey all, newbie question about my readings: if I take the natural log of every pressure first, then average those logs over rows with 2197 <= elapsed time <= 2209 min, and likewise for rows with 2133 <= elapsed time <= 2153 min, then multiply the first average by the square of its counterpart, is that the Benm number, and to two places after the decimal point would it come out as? 0.73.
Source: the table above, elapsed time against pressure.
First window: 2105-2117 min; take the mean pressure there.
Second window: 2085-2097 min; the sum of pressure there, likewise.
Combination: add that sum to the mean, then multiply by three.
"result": 28.0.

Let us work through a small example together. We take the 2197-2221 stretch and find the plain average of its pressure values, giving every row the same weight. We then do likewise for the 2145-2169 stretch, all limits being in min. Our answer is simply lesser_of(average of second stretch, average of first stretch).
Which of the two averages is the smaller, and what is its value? 2.33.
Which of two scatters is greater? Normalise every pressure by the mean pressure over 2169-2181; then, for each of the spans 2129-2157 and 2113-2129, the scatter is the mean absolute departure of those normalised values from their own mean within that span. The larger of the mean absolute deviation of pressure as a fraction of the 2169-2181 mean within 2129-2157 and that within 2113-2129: 0.086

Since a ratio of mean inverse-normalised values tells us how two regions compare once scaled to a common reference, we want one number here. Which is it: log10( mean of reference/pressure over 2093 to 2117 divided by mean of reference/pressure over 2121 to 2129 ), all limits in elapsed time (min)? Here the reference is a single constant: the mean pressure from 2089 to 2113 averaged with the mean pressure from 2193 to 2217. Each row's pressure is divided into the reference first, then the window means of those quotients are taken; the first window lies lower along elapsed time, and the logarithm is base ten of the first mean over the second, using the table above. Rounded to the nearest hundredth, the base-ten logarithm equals 0.00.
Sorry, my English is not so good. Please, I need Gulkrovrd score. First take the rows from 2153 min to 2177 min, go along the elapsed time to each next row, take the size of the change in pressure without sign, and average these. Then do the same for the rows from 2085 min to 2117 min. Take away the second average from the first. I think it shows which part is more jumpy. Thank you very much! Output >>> 0.014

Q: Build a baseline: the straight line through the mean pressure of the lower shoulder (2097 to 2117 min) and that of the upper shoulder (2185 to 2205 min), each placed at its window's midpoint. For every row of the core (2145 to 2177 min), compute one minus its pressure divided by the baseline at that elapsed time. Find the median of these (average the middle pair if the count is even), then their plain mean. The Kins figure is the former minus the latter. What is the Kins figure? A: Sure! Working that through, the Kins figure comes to 0.060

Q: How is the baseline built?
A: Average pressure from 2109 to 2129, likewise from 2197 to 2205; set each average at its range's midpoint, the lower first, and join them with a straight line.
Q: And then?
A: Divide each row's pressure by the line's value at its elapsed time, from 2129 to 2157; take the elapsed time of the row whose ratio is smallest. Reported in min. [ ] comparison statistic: 2131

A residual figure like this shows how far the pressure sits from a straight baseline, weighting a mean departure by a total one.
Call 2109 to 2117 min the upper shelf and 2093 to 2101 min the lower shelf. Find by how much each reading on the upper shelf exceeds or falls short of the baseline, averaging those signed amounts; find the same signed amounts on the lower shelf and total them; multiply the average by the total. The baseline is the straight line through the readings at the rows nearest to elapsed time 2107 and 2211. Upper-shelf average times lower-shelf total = 0.0006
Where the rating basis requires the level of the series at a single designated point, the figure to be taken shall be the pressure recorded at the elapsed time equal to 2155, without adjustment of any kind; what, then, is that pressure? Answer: 2.45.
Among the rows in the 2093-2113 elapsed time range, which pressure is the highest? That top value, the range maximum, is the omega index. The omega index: 2.36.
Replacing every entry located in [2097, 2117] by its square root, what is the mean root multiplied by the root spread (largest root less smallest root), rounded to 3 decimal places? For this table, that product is 0.020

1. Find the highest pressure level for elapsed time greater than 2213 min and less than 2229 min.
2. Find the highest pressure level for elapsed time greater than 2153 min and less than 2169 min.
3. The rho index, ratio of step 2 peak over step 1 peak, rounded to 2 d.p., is 1.05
